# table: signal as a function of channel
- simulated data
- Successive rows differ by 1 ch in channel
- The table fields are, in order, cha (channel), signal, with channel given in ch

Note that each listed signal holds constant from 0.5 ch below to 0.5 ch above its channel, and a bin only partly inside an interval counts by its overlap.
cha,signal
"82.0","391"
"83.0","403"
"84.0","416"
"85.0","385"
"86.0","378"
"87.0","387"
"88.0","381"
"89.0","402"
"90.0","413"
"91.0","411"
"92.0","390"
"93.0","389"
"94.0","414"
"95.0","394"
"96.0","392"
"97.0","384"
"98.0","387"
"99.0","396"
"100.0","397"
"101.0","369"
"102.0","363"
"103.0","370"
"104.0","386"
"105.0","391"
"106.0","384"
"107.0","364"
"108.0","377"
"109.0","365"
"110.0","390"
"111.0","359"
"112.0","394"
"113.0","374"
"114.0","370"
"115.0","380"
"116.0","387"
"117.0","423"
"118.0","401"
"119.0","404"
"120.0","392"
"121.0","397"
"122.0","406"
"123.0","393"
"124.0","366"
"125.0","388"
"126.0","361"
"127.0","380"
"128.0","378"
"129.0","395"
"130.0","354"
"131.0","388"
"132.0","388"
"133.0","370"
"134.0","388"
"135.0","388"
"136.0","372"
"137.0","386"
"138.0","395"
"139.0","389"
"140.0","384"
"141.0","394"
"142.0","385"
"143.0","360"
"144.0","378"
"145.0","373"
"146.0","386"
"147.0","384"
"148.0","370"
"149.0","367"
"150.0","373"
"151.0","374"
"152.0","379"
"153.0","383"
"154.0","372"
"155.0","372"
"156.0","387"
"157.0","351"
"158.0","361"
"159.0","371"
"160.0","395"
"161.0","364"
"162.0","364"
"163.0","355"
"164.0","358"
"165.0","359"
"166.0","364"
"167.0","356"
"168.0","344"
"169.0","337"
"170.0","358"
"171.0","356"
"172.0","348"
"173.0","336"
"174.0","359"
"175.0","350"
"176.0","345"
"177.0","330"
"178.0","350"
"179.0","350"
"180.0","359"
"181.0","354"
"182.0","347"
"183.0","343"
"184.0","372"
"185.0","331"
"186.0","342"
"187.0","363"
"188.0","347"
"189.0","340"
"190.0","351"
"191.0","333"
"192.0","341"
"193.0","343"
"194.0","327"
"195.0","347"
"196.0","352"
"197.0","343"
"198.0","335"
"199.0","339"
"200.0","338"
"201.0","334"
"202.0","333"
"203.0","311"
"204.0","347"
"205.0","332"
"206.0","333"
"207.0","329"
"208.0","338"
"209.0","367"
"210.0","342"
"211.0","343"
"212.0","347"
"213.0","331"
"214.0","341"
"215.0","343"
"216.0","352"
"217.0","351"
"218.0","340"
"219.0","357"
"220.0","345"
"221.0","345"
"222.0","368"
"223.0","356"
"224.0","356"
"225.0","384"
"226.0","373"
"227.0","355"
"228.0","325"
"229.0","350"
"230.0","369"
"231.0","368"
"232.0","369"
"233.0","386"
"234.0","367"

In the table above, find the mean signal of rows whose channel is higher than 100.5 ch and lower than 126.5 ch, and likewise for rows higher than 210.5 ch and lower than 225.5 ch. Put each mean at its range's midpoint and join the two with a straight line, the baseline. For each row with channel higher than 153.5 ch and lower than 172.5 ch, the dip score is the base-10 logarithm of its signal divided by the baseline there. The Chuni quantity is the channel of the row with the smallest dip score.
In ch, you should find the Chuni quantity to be 169.0 ch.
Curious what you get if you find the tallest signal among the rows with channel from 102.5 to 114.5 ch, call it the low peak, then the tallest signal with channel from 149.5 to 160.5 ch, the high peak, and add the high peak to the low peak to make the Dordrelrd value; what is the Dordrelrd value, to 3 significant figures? 789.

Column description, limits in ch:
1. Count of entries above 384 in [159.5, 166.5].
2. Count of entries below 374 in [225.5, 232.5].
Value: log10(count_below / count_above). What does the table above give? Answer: 0.8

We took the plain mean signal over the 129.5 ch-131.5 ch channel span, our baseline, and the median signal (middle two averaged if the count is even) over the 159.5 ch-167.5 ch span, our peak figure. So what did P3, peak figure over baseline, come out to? 0.97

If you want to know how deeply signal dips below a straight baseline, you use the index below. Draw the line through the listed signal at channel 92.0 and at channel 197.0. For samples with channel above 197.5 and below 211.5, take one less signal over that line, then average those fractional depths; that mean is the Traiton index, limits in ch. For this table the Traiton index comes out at 0.007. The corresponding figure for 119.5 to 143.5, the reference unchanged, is -0.029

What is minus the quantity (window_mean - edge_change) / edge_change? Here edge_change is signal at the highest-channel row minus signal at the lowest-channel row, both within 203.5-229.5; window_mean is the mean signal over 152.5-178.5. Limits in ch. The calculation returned -119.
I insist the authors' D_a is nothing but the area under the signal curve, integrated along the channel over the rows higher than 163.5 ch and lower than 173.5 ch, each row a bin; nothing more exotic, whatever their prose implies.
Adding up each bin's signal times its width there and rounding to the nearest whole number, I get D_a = 3516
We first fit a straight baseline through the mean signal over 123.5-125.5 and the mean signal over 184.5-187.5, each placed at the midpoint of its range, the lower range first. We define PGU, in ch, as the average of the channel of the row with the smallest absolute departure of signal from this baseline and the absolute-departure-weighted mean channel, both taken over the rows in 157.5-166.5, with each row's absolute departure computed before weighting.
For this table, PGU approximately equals 159.5 ch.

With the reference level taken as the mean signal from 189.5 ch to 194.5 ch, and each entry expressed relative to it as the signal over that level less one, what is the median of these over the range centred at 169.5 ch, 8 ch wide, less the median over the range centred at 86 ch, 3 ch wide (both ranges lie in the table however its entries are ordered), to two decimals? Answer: -0.10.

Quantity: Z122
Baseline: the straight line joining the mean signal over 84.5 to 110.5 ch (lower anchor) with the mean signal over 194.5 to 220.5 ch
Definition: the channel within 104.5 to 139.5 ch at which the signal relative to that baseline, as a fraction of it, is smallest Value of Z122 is 111.0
